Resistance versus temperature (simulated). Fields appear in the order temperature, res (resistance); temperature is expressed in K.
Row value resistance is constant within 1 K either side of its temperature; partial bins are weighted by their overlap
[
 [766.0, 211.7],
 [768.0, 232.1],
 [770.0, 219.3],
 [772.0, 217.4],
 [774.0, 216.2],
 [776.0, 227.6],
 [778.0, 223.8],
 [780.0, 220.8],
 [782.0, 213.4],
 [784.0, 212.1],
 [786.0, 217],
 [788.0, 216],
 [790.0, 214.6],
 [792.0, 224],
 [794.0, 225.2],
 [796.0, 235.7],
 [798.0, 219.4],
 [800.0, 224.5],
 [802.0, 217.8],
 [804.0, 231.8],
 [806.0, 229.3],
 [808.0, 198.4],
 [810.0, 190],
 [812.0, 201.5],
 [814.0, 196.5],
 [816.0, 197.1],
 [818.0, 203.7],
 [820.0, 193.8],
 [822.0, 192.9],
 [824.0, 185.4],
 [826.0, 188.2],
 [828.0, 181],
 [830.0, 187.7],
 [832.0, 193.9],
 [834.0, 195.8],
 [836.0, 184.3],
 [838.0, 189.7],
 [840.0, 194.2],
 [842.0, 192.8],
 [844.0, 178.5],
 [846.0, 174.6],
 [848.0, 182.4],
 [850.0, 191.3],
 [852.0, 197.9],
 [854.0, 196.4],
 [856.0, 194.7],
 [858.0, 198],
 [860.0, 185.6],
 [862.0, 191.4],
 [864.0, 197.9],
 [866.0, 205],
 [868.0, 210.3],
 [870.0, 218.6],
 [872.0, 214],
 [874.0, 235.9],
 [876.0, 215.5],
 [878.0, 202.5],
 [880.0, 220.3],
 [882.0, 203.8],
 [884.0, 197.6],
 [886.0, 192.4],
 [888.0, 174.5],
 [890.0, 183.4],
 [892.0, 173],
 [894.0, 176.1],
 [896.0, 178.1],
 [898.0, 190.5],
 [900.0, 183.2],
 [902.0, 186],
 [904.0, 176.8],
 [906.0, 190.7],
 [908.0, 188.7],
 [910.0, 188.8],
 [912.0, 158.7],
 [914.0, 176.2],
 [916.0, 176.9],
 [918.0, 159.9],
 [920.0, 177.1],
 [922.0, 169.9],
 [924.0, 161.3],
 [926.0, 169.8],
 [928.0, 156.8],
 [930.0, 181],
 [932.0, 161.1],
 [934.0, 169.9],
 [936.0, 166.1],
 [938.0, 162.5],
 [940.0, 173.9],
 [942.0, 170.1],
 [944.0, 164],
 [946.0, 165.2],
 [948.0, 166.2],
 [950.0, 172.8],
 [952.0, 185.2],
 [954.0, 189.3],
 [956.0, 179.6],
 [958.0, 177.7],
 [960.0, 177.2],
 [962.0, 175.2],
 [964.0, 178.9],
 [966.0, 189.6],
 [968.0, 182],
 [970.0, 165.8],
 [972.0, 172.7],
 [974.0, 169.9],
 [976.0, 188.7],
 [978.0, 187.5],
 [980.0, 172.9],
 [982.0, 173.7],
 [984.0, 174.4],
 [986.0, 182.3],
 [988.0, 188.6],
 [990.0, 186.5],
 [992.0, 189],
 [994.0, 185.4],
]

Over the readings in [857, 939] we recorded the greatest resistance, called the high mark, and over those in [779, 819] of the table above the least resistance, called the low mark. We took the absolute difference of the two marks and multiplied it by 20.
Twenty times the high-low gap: 918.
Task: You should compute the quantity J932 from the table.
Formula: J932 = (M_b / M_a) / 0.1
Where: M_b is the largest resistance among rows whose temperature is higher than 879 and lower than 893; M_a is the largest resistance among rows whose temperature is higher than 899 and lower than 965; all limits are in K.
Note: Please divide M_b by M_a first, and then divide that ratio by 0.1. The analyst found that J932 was 11.6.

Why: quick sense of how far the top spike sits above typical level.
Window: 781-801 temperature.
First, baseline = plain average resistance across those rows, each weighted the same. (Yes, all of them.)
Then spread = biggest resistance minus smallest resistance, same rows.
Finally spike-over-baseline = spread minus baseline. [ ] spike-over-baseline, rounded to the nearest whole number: -197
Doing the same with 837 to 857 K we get -166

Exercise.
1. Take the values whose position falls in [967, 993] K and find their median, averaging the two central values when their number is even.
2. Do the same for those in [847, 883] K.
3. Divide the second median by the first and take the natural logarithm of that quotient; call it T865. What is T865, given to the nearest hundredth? 0.10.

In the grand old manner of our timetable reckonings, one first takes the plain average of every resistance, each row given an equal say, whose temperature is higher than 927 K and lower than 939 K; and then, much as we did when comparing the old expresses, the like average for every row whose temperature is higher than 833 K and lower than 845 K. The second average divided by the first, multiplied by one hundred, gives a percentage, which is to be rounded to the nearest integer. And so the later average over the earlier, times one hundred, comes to 114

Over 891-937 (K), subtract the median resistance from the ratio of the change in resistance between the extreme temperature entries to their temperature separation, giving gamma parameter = -176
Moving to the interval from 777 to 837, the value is -209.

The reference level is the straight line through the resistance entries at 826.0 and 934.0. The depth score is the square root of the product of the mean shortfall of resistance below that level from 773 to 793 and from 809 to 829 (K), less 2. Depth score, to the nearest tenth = 7.1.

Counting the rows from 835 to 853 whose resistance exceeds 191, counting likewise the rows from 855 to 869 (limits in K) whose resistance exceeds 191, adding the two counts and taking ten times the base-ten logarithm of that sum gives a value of 10.0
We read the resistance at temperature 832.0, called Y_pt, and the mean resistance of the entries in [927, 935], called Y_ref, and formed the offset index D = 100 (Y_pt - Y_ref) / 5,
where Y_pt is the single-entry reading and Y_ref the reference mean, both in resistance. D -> 534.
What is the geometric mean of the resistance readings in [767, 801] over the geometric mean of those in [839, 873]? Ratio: 1.13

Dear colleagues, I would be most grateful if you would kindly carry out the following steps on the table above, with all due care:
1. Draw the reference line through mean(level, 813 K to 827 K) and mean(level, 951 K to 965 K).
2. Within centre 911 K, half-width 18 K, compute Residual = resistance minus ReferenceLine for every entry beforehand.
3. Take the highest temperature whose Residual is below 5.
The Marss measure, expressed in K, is 928.0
